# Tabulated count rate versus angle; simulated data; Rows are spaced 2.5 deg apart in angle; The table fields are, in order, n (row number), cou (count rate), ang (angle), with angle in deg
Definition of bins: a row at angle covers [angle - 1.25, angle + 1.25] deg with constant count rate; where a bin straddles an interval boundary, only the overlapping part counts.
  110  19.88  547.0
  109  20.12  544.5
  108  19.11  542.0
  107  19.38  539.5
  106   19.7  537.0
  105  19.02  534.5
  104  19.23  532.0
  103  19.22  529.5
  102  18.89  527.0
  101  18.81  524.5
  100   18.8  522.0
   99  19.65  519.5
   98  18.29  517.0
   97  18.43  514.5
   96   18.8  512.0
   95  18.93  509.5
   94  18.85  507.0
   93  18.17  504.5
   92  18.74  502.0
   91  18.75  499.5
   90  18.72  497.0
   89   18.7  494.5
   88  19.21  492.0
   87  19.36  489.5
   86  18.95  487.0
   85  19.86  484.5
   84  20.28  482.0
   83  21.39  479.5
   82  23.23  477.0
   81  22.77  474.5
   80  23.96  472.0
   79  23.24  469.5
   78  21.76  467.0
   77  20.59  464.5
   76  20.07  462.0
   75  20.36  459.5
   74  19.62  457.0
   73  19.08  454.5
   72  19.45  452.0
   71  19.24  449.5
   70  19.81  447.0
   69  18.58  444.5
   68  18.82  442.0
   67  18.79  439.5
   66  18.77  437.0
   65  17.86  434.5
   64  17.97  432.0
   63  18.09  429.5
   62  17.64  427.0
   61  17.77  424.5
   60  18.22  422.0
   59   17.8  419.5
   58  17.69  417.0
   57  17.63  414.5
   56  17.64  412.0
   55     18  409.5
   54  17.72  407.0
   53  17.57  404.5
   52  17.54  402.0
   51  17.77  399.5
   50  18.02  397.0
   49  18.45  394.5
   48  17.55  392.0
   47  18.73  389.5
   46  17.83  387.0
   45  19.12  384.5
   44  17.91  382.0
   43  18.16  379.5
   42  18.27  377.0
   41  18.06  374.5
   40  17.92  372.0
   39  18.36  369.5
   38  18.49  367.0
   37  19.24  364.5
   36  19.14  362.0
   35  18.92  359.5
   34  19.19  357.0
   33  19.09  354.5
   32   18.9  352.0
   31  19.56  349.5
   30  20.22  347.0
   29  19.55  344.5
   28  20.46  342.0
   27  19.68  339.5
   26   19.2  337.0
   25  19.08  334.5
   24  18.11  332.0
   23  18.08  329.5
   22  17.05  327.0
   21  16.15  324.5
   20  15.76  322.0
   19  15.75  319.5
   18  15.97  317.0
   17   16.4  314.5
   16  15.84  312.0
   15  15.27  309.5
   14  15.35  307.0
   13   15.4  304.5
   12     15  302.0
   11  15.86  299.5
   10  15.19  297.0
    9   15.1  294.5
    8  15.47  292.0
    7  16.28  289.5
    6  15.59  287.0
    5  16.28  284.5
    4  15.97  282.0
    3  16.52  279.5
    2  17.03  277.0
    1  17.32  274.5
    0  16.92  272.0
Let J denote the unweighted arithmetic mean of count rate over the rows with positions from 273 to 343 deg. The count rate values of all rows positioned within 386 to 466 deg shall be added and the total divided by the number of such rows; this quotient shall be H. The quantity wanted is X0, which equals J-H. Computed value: -1.8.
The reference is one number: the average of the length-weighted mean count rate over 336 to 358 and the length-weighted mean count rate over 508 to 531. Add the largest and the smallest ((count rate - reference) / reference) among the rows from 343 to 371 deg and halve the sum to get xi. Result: 0.00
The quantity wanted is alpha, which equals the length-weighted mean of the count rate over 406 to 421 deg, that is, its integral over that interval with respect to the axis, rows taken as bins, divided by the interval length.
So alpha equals 17.8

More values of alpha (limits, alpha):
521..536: 19.0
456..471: 21.0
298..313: 15.4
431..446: 18.5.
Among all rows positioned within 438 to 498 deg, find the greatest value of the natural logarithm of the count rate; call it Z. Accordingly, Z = 3.18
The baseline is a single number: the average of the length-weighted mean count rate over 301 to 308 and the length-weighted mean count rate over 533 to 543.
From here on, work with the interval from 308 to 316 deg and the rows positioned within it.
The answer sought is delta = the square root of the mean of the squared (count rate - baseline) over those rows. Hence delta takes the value 1.5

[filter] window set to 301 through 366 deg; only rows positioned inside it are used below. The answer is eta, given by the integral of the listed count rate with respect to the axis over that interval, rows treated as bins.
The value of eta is 1157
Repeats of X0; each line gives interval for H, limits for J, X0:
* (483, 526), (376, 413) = -0.9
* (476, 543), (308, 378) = -1.1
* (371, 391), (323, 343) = 0.2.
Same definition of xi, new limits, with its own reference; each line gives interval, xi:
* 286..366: -0.08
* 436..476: 0.11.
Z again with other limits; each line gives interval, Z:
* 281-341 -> 2.98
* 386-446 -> 2.93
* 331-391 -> 3.02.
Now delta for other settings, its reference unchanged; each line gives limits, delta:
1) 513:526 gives 1.6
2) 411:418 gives 0.4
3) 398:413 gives 0.5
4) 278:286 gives 1.0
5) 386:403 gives 0.8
